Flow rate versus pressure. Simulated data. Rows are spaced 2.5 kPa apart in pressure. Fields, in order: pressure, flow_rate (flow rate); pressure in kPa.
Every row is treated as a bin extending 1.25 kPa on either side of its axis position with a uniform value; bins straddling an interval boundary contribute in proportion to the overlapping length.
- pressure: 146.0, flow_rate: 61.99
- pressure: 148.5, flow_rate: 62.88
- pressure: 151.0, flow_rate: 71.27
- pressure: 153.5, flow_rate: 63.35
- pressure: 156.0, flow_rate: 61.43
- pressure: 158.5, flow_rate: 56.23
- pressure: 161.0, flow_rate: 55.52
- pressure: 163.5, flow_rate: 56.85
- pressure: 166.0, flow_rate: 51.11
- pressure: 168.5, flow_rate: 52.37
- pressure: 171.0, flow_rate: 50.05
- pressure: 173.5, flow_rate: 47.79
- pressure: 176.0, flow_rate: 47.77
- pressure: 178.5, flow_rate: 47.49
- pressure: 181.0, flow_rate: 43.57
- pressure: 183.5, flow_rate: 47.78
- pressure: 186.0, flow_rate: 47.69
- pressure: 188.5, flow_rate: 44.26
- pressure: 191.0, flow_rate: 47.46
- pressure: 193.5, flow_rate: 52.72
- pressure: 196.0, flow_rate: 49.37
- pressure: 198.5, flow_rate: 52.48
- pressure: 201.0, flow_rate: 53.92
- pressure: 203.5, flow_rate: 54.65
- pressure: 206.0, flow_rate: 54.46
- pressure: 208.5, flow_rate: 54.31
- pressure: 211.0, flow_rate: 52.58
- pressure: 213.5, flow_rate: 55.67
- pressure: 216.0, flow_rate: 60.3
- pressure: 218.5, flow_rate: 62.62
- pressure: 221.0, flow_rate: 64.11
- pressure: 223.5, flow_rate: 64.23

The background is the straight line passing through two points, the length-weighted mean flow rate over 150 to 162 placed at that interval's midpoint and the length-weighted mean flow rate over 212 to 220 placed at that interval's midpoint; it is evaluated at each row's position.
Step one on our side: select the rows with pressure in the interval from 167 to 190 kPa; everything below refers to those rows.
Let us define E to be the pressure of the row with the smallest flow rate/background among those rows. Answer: 181.0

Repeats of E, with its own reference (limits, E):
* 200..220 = 211.0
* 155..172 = 171.0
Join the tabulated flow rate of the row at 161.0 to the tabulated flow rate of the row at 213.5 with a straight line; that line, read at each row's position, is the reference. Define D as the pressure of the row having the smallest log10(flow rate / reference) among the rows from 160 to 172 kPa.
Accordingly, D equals 171.0 kPa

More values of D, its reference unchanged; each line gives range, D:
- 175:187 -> 181.0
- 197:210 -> 198.5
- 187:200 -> 188.5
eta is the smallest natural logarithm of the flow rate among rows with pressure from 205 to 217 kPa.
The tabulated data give 3.96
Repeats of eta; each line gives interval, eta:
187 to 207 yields 3.79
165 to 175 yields 3.87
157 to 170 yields 3.93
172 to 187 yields 3.77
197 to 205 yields 3.96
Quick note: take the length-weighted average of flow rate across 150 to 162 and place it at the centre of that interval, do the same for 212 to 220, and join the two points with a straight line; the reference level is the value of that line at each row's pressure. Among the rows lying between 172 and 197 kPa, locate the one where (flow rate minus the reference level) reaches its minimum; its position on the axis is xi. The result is 181.0 kPa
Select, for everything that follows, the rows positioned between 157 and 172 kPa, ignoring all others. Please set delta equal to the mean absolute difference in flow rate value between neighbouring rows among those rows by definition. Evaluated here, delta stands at 2.3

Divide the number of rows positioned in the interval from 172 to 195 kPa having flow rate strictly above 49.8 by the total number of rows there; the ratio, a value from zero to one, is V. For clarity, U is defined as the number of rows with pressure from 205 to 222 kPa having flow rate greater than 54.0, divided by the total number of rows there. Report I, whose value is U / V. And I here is 7.7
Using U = 0.9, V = 0.1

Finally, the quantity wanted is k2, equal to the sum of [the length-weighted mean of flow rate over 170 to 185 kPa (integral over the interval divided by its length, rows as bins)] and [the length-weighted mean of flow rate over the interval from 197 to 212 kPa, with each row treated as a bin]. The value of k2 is 101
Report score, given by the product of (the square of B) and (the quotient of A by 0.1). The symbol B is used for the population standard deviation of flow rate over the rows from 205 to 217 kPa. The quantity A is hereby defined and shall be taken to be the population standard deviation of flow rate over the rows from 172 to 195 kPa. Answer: 166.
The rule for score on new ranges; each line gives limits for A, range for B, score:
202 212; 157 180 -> 105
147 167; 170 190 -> 226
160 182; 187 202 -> 453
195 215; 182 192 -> 39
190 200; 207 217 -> 181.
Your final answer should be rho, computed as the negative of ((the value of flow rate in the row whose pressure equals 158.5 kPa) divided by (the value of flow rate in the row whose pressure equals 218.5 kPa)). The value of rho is -0.90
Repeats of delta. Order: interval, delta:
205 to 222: 2.2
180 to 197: 3.3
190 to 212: 2.0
